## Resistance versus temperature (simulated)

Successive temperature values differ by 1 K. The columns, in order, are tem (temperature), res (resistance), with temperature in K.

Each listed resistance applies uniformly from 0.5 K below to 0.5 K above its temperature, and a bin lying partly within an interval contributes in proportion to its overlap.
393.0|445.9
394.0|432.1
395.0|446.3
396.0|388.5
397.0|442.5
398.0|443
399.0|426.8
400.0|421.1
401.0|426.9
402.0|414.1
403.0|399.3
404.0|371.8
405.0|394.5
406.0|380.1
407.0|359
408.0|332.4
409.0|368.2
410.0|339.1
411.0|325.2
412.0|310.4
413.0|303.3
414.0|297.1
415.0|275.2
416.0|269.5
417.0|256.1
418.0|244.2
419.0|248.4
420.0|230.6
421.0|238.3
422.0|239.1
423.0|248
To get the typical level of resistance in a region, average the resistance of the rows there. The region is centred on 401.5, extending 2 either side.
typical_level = 415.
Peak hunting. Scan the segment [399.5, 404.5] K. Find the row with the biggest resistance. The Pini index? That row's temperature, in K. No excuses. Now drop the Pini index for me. 401.0 K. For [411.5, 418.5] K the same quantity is 412.0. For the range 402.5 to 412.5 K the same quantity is 403.0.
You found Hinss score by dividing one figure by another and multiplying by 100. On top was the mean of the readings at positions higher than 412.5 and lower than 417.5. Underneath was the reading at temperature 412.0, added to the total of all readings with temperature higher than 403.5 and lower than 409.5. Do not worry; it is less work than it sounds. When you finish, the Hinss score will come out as 11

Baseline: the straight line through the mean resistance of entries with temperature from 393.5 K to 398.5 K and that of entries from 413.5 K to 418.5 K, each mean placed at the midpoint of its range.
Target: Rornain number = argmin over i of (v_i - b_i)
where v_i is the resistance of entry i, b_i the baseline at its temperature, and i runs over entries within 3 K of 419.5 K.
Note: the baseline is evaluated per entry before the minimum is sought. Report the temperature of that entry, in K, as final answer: 418.0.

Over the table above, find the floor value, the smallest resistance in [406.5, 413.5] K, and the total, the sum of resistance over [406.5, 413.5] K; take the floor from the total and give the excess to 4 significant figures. 2034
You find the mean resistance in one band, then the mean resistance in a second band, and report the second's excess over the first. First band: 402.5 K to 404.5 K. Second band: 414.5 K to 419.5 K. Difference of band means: -127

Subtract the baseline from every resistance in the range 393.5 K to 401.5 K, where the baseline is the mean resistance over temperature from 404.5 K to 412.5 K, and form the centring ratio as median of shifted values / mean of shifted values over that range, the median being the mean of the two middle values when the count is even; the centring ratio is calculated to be 1.01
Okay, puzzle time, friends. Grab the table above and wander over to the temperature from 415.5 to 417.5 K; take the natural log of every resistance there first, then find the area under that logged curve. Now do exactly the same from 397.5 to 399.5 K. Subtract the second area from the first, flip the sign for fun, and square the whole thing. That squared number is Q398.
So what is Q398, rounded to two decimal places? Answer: 1.02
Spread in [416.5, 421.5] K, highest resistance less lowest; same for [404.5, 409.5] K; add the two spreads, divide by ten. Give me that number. 8.8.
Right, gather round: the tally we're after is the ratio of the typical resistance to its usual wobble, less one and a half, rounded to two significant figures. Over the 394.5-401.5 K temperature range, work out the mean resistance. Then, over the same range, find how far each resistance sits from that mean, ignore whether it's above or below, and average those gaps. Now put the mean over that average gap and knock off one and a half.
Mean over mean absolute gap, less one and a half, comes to 30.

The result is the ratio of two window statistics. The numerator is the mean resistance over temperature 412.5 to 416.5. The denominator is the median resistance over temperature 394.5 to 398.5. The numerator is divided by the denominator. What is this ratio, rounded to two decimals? 0.65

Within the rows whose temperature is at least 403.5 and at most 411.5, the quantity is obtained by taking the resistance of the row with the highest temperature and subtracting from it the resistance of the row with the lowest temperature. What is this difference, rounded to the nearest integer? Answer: -47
